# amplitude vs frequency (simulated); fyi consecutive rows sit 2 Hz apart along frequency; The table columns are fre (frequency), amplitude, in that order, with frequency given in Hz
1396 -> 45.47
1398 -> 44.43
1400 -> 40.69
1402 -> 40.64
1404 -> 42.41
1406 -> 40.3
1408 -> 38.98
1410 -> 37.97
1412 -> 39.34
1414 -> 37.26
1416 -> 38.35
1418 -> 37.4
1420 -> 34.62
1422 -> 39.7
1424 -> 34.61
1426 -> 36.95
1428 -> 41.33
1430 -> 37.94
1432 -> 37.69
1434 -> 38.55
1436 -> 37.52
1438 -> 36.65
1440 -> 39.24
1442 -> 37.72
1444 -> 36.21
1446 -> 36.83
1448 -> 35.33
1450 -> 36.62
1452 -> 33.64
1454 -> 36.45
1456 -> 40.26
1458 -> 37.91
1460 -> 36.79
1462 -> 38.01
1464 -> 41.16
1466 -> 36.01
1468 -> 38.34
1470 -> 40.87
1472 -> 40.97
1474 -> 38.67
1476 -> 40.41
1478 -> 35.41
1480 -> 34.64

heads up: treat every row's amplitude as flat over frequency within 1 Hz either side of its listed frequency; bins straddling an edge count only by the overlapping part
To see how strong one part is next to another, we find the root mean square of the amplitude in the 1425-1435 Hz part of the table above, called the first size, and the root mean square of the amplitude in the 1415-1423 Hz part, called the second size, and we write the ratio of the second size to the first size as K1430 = 0.98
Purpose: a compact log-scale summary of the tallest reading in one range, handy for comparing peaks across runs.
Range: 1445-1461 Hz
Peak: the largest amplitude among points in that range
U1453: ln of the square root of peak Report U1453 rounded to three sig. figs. 1.85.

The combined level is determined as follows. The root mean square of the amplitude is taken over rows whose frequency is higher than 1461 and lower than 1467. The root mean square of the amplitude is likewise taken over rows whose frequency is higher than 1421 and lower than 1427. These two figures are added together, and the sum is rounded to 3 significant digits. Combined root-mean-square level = 75.6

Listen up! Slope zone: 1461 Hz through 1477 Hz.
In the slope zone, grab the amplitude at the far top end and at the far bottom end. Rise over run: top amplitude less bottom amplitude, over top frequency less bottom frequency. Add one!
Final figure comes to 1.17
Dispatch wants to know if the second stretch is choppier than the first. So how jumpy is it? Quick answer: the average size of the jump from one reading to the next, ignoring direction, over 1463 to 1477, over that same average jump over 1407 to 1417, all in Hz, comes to 1.7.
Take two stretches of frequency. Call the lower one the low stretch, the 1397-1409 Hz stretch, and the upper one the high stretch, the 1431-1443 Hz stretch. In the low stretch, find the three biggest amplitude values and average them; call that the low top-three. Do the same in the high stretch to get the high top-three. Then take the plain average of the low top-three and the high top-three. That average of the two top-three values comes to 40.5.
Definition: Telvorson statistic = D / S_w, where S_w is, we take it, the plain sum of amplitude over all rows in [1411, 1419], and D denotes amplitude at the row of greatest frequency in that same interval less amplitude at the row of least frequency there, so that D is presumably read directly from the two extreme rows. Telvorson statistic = -0.013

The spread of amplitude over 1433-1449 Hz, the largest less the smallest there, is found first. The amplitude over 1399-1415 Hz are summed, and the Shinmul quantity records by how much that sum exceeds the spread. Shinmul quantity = 314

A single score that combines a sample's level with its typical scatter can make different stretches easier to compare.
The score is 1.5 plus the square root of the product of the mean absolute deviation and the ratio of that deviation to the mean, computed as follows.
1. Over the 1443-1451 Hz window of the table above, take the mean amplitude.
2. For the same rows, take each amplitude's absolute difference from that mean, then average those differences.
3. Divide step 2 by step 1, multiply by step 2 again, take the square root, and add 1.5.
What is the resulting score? 1.58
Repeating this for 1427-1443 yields 1.67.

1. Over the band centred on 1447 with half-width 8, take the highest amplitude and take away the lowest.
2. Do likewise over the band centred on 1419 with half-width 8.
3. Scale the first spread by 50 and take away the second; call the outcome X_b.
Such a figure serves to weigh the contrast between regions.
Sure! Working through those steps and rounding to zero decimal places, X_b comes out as 275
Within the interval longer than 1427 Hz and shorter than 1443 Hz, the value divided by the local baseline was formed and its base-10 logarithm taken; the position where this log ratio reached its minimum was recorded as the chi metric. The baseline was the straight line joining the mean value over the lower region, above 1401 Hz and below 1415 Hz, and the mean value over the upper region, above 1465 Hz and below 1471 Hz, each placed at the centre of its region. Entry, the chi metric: 1438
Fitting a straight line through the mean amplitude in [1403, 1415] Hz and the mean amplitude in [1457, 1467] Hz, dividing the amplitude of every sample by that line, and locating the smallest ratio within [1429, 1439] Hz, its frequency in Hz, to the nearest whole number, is 1438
